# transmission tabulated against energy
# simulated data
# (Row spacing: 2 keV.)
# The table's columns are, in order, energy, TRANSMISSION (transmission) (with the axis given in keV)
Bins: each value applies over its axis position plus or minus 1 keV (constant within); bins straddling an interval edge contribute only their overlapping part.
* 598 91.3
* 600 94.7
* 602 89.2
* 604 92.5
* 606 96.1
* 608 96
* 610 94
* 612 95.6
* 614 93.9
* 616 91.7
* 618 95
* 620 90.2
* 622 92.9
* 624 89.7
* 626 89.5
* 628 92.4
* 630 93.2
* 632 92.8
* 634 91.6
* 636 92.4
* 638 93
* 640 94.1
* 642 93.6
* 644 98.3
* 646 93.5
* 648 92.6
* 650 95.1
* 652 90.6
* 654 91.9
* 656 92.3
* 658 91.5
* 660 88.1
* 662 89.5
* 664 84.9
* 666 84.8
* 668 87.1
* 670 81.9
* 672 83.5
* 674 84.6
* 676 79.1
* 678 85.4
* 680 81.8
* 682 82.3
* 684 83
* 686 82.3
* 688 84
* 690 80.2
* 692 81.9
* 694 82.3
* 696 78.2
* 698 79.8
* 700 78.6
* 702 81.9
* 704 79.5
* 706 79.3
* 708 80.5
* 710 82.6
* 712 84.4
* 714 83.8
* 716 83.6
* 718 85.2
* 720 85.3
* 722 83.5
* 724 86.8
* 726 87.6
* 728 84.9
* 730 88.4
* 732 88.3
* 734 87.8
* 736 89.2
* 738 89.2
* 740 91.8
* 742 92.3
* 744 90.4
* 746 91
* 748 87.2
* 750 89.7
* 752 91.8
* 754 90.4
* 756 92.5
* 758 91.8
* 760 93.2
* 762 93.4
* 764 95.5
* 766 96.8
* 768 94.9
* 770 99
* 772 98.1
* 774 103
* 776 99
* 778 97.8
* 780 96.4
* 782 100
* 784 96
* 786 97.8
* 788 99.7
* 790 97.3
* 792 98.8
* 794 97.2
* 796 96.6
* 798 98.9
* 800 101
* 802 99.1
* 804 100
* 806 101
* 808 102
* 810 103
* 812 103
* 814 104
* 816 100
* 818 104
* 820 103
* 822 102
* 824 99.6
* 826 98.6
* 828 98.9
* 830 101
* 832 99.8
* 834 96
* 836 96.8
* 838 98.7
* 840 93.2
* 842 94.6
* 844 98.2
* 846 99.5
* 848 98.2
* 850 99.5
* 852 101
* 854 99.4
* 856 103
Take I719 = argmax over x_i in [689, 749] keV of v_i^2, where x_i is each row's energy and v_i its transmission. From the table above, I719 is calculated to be 742 keV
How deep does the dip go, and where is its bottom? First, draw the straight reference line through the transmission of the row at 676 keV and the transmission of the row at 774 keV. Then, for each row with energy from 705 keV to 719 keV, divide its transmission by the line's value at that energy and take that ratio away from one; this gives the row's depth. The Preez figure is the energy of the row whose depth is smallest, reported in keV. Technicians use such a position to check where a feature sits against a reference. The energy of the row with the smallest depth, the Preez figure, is 712 keV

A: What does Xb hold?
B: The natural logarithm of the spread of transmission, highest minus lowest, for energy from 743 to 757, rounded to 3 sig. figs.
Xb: 1.67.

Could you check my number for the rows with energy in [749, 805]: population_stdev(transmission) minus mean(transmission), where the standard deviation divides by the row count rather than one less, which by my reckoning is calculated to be -93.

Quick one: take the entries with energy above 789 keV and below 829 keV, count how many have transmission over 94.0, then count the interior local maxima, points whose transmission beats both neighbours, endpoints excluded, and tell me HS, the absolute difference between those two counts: 16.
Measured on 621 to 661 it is 2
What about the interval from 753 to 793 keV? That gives 9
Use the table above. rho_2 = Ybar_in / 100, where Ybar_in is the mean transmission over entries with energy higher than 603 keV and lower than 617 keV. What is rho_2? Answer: 0.94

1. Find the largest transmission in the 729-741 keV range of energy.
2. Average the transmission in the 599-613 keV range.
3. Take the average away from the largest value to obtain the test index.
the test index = -2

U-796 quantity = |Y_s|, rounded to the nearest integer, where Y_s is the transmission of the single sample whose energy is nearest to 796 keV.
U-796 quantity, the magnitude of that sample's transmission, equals 97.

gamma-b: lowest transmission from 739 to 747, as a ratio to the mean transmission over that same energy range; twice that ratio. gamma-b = 1.98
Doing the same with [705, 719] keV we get 1.92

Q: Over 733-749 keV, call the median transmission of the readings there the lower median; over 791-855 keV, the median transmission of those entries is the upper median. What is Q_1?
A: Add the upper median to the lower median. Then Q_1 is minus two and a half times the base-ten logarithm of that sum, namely -5.69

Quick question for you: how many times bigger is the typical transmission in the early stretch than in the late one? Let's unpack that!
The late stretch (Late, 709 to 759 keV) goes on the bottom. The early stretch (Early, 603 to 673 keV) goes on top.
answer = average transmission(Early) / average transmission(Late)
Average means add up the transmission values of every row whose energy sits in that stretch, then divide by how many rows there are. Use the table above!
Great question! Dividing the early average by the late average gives 1.04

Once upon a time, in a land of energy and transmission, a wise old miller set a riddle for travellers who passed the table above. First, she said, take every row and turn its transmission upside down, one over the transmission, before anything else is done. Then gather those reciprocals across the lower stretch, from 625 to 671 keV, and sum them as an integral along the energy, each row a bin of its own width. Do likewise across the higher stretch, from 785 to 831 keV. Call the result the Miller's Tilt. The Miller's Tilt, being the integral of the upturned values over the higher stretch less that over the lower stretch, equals -0.05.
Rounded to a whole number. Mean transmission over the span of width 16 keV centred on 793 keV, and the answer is 98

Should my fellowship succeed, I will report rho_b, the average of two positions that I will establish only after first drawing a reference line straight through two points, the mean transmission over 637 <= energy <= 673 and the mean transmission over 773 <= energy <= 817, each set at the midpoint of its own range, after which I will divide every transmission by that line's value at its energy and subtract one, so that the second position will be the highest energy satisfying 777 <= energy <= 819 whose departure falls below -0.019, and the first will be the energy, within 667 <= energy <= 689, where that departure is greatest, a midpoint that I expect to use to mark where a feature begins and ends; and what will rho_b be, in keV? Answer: 732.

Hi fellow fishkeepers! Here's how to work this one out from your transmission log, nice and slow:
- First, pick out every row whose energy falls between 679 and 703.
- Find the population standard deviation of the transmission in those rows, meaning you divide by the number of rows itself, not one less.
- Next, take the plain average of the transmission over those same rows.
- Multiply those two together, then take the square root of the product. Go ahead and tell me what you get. 12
